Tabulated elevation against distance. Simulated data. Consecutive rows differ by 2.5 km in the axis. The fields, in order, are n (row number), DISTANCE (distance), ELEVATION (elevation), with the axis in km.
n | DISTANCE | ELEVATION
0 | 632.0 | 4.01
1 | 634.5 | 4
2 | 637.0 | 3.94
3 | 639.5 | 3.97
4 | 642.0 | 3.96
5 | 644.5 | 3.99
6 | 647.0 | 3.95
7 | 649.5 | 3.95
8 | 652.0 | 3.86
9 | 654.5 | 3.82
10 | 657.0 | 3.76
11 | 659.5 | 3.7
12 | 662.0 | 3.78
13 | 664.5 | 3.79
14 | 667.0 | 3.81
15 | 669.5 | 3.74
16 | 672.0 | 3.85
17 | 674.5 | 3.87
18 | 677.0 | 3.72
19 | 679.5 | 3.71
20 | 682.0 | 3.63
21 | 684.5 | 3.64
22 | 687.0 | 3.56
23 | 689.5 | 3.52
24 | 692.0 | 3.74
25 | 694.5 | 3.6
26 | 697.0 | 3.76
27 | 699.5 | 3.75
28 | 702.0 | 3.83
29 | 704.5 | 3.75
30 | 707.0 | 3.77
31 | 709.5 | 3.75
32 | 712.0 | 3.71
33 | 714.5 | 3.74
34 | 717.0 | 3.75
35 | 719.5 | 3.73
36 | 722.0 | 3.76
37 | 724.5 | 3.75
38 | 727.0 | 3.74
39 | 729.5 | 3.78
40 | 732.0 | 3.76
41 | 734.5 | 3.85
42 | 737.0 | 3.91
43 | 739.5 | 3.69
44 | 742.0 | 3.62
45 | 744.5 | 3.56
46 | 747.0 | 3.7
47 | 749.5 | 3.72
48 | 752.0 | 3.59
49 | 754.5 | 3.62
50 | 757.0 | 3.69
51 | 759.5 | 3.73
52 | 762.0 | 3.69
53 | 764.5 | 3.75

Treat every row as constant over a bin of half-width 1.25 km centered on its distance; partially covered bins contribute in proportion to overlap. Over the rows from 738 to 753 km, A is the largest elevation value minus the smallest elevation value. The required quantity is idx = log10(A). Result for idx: -0.80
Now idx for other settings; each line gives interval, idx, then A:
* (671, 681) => -0.80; 0.16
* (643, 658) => -0.64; 0.23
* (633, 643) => -1.22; 0.06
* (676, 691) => -0.70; 0.20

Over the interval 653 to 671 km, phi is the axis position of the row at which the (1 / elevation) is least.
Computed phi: 654.5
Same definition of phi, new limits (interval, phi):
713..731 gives 729.5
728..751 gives 737.0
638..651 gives 644.5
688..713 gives 702.0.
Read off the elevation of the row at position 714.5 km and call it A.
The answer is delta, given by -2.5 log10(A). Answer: -1.43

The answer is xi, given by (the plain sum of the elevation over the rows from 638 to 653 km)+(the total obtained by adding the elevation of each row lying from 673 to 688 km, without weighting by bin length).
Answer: 45.8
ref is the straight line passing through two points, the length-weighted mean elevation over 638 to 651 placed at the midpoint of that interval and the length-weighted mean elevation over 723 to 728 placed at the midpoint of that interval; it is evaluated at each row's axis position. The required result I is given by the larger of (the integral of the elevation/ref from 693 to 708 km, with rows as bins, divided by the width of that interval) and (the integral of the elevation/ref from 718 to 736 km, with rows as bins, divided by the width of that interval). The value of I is 1.01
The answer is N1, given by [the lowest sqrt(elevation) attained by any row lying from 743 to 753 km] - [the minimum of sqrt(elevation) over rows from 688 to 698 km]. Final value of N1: 0.011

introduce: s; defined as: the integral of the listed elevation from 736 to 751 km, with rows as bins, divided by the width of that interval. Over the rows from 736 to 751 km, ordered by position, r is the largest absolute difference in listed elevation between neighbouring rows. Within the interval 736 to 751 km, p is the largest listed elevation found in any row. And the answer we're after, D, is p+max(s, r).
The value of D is 7.60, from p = 3.91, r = 0.22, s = 3.69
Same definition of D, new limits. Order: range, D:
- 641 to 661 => 7.86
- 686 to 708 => 7.53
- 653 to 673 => 7.63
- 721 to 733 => 7.54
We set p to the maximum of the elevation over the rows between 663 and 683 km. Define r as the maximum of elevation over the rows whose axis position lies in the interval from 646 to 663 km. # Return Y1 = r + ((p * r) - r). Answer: 15.3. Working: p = 3.87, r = 3.95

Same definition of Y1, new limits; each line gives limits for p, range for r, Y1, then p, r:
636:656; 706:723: 15.0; 3.99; 3.77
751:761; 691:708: 14.3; 3.73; 3.83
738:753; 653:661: 14.2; 3.72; 3.82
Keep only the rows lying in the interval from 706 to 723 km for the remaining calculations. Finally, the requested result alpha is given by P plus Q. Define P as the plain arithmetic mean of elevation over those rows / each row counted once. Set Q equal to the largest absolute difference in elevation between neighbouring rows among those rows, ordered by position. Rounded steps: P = 3.74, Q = 0.040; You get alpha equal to 3.78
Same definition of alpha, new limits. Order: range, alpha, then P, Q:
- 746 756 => 3.79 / 3.66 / 0.130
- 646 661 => 3.93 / 3.84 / 0.090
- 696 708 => 3.85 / 3.77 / 0.080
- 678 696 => 3.85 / 3.63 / 0.220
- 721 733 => 3.80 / 3.76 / 0.040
